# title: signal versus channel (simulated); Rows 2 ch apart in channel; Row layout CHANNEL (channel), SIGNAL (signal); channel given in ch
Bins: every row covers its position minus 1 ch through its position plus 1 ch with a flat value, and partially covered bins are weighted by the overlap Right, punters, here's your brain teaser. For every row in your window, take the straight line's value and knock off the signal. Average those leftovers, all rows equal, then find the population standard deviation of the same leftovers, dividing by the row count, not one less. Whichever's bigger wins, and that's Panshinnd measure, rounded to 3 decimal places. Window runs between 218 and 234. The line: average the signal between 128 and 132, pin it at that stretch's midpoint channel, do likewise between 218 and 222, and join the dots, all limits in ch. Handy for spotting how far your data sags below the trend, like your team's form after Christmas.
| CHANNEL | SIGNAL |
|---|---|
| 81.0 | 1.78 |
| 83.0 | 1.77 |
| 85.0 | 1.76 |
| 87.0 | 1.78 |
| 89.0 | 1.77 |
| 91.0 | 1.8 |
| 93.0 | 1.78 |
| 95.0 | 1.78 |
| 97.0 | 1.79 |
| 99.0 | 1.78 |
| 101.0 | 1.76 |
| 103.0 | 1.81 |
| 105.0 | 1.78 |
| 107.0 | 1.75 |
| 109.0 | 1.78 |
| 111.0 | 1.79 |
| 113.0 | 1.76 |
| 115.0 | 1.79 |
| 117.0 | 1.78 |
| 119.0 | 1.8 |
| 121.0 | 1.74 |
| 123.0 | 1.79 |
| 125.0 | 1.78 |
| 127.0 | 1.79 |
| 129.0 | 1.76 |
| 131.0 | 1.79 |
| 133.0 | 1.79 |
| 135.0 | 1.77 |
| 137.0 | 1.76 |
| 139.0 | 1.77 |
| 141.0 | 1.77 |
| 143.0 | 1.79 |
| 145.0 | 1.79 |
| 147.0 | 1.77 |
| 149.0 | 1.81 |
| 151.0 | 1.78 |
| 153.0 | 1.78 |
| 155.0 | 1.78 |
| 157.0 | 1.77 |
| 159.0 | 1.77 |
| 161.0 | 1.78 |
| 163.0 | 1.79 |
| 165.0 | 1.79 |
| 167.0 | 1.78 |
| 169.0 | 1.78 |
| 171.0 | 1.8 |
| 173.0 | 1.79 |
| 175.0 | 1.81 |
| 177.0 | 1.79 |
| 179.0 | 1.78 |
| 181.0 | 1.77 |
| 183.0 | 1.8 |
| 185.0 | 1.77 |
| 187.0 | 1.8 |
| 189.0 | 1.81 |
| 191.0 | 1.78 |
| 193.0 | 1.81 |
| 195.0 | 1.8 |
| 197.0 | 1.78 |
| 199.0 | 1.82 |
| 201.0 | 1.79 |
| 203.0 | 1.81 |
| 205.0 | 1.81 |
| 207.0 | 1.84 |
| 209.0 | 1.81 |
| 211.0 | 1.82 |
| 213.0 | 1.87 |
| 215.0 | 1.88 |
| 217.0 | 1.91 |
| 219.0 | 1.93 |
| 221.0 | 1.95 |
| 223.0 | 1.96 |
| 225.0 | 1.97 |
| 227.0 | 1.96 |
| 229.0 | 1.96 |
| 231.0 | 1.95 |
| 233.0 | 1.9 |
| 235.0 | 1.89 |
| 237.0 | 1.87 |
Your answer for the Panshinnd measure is 0.025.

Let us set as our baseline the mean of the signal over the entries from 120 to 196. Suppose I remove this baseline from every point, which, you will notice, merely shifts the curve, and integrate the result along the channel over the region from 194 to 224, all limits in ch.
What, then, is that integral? 2.0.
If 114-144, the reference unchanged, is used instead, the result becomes -0.2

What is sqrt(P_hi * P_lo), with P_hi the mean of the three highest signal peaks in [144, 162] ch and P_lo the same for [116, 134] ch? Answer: 1.79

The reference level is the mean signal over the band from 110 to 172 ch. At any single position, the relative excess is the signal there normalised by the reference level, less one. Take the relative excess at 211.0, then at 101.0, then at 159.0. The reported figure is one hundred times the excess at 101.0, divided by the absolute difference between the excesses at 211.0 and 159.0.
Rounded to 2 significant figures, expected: -41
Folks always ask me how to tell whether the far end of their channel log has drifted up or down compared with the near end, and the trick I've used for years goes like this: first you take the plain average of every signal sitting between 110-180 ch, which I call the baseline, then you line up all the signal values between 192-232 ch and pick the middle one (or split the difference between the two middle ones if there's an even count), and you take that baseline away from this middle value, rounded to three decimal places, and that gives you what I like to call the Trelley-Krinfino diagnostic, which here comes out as 0.073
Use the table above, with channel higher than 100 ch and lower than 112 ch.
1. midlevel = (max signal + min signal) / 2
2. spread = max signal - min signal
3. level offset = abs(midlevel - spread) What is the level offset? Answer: 1.72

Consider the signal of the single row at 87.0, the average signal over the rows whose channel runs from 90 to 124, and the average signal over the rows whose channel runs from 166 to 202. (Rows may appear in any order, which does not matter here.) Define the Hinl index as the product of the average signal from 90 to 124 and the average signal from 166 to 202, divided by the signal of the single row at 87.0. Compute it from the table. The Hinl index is 1.79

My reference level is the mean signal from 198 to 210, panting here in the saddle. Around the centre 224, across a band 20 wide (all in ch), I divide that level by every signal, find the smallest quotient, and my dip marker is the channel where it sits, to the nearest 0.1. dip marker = 225.0 ch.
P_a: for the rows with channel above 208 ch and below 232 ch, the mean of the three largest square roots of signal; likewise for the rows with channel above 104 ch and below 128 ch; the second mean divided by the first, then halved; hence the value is 0.478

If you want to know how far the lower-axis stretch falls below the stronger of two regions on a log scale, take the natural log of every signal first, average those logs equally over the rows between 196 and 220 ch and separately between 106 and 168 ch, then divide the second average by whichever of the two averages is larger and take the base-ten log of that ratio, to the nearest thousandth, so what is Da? -0.024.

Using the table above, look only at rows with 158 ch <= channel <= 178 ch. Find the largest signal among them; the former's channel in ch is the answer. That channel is 175.0 ch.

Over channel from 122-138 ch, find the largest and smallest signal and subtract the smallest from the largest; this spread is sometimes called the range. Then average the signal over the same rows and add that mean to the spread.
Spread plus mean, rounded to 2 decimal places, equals 1.81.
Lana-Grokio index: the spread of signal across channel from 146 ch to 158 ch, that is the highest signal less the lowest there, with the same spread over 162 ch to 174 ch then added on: 0.060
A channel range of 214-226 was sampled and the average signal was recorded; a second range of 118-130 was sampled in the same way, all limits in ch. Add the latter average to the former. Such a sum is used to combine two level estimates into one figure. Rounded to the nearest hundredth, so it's 3.71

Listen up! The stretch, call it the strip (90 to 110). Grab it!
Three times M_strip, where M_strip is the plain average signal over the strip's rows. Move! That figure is 5.34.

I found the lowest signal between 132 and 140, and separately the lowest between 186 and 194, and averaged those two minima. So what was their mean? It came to 1.77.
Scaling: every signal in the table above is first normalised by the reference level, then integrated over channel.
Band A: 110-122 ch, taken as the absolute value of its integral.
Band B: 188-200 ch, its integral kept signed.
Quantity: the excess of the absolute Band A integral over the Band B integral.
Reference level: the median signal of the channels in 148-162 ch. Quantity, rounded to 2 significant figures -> -0.16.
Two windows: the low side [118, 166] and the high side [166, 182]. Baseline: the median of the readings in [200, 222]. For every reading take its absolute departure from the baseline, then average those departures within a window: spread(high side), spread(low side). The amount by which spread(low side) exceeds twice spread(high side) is -0.045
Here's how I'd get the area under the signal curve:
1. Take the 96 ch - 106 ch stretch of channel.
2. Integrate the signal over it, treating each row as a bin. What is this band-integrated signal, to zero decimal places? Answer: 18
